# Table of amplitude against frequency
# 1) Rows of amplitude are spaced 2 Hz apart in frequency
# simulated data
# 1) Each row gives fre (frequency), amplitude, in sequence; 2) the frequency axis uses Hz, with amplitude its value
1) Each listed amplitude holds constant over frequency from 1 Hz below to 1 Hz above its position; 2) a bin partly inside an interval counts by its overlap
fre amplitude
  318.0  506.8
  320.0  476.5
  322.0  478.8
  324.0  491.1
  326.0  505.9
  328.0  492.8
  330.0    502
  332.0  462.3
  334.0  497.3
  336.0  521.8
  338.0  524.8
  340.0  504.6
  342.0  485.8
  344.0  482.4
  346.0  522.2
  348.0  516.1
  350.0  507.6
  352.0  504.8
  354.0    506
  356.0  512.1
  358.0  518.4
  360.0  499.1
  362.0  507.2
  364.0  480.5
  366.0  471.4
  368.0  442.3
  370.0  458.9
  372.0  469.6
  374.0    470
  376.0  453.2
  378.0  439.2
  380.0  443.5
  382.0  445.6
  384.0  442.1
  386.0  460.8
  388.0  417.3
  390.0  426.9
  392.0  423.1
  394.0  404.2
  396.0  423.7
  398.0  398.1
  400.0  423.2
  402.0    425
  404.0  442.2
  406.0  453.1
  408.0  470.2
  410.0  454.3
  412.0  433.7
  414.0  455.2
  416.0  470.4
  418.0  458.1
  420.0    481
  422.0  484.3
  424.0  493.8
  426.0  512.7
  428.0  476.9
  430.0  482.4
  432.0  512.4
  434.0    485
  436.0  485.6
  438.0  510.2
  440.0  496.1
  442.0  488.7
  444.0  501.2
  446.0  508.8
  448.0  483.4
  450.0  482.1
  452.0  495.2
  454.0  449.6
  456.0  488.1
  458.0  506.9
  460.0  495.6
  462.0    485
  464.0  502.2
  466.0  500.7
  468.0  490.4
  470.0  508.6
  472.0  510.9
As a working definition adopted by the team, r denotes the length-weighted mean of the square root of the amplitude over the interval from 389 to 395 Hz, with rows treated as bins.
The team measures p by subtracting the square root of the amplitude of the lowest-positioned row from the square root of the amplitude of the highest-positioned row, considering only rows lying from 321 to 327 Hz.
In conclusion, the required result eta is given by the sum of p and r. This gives 21.1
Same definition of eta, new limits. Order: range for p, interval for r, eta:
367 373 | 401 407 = 21.6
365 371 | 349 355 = 22.2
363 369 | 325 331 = 21.5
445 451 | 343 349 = 21.9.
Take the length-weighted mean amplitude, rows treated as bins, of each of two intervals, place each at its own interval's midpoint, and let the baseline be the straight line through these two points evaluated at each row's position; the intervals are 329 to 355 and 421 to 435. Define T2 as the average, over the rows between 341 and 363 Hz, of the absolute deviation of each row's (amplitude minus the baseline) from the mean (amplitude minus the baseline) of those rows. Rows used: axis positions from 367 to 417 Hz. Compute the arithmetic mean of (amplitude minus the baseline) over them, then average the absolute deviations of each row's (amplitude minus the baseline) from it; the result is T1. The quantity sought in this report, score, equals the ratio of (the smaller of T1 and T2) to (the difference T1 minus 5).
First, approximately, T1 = 16.3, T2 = 9.4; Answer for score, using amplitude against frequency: 0.8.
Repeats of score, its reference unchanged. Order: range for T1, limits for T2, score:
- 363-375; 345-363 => 1.2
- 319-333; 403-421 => 1.5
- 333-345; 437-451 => 1.0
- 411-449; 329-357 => 1.2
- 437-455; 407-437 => 1.6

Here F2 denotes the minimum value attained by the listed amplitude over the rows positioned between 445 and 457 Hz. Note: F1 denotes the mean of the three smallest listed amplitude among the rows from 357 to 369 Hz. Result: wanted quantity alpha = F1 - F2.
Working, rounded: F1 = 465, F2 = 449.6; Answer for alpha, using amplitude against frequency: 15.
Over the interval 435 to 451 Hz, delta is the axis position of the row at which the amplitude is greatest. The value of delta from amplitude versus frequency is 438.0 Hz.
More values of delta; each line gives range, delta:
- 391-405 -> 404.0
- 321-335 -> 326.0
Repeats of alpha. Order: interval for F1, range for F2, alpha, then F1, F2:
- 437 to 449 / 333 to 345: 7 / 489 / 482.4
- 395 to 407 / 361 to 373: -27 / 415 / 442.3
